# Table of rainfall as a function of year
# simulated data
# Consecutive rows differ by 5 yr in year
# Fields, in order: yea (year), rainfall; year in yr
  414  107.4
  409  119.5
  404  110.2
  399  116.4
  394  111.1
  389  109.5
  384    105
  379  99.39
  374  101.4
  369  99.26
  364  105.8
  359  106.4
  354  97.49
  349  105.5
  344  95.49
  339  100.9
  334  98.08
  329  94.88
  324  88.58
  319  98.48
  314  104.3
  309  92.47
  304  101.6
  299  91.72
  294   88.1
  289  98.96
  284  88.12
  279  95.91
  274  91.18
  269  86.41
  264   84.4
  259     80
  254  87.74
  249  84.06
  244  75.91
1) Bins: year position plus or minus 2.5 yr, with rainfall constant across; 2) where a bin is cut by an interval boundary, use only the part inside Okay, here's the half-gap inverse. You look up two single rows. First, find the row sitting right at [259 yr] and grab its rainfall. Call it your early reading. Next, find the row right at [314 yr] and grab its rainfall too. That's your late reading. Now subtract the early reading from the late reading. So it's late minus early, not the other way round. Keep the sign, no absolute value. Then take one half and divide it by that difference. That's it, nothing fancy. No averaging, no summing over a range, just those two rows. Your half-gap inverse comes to 0.021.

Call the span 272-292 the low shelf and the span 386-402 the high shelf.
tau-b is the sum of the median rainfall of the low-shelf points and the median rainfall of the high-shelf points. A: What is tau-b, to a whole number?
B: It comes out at 205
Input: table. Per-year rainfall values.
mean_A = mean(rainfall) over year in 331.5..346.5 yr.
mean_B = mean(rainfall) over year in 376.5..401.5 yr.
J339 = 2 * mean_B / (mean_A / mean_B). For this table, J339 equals 239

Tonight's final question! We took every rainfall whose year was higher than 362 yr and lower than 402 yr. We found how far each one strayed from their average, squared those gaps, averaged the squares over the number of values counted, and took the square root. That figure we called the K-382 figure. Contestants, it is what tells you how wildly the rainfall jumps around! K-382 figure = 5.7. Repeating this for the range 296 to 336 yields 5.0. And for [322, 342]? 4.6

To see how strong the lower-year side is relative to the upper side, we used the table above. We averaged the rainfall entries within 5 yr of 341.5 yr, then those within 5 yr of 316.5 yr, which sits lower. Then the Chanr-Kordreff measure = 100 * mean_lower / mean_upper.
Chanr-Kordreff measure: 103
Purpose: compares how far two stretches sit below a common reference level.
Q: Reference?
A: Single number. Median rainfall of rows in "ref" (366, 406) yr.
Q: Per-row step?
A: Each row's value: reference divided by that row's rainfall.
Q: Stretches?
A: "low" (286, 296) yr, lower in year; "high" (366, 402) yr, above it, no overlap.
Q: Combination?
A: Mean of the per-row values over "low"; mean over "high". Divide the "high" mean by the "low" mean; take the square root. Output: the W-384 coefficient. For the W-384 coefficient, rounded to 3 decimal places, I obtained 0.939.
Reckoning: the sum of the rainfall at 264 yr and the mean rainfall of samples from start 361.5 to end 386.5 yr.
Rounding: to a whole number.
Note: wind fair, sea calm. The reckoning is 187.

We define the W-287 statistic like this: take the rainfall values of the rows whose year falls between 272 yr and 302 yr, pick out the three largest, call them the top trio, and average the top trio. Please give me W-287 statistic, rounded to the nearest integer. 96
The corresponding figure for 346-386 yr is 106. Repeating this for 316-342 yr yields 99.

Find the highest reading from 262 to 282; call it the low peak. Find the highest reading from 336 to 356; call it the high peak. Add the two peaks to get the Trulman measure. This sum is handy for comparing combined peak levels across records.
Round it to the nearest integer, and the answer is 201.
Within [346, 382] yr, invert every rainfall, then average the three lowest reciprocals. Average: 0.0094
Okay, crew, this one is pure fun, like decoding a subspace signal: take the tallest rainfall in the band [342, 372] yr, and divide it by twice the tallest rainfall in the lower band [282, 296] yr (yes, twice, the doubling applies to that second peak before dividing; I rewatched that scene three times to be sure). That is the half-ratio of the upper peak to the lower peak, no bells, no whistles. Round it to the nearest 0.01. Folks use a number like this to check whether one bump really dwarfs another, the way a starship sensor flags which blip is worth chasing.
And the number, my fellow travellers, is 0.54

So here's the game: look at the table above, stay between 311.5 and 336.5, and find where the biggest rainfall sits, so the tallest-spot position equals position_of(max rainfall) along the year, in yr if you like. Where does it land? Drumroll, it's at 314 yr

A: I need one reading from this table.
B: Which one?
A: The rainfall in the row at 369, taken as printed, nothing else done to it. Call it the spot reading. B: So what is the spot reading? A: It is 99.26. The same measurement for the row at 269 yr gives 86.41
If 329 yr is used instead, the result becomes 94.88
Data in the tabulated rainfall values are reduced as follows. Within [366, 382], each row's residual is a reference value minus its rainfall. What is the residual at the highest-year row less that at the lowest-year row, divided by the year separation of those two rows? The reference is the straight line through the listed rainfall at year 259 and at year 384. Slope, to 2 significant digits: 0.19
